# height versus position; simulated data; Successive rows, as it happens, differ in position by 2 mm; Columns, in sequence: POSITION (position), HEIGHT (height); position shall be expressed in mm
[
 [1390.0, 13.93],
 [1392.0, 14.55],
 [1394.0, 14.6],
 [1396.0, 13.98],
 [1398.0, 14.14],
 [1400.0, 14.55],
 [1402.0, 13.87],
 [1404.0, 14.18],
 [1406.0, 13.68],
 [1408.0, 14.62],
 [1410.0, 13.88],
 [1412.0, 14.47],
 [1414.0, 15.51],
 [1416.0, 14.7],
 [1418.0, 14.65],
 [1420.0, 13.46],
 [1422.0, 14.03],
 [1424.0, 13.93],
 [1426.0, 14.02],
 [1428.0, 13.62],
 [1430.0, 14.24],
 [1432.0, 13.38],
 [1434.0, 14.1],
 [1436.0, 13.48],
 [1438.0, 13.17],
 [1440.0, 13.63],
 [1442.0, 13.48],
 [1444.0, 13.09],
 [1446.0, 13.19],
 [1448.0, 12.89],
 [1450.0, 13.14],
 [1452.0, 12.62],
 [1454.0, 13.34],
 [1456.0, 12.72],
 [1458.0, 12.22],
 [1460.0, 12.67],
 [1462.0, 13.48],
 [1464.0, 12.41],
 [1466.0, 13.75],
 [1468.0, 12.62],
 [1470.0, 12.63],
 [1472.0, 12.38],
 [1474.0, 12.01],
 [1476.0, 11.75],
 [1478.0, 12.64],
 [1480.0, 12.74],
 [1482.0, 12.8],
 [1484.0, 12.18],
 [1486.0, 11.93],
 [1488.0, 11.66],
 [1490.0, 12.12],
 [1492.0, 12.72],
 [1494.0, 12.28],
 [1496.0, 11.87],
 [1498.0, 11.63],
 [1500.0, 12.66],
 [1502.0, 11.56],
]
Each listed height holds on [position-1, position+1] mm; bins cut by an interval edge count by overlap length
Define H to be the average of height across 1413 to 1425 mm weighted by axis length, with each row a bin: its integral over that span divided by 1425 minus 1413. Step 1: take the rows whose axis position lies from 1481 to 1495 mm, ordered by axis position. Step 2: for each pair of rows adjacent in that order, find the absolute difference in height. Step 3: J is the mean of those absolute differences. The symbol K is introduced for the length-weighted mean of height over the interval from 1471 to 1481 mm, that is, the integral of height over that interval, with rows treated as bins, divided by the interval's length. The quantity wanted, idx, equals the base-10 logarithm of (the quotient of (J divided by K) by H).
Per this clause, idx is -2.60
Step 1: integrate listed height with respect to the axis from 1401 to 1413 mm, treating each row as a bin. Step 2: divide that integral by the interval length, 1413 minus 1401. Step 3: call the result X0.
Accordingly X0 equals 14.1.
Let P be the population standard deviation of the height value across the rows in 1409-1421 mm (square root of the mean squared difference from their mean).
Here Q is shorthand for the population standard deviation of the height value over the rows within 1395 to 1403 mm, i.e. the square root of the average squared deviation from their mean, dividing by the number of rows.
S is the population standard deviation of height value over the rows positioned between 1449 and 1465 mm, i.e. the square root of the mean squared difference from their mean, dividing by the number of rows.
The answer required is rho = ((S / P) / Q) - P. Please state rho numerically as 1.9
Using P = 0.65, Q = 0.26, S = 0.42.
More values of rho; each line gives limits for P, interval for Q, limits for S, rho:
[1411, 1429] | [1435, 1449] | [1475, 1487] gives 2.2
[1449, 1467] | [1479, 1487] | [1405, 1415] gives 3.1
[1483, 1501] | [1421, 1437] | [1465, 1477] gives 5.4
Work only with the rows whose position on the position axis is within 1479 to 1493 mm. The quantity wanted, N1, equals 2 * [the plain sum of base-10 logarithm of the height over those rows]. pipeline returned 15.3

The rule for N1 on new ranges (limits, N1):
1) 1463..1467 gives 4.5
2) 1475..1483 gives 8.8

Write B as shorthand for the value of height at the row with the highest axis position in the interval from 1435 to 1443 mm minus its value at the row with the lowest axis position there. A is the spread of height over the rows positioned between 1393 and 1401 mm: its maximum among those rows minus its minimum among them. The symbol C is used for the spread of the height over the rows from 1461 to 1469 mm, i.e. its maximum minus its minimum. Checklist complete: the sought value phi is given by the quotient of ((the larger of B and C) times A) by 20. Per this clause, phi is 0.042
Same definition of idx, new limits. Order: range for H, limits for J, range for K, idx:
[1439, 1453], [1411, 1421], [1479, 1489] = -2.32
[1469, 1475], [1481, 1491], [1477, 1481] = -2.59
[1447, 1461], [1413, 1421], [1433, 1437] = -2.41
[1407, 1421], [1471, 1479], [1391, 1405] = -2.61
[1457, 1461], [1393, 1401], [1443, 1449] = -2.61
